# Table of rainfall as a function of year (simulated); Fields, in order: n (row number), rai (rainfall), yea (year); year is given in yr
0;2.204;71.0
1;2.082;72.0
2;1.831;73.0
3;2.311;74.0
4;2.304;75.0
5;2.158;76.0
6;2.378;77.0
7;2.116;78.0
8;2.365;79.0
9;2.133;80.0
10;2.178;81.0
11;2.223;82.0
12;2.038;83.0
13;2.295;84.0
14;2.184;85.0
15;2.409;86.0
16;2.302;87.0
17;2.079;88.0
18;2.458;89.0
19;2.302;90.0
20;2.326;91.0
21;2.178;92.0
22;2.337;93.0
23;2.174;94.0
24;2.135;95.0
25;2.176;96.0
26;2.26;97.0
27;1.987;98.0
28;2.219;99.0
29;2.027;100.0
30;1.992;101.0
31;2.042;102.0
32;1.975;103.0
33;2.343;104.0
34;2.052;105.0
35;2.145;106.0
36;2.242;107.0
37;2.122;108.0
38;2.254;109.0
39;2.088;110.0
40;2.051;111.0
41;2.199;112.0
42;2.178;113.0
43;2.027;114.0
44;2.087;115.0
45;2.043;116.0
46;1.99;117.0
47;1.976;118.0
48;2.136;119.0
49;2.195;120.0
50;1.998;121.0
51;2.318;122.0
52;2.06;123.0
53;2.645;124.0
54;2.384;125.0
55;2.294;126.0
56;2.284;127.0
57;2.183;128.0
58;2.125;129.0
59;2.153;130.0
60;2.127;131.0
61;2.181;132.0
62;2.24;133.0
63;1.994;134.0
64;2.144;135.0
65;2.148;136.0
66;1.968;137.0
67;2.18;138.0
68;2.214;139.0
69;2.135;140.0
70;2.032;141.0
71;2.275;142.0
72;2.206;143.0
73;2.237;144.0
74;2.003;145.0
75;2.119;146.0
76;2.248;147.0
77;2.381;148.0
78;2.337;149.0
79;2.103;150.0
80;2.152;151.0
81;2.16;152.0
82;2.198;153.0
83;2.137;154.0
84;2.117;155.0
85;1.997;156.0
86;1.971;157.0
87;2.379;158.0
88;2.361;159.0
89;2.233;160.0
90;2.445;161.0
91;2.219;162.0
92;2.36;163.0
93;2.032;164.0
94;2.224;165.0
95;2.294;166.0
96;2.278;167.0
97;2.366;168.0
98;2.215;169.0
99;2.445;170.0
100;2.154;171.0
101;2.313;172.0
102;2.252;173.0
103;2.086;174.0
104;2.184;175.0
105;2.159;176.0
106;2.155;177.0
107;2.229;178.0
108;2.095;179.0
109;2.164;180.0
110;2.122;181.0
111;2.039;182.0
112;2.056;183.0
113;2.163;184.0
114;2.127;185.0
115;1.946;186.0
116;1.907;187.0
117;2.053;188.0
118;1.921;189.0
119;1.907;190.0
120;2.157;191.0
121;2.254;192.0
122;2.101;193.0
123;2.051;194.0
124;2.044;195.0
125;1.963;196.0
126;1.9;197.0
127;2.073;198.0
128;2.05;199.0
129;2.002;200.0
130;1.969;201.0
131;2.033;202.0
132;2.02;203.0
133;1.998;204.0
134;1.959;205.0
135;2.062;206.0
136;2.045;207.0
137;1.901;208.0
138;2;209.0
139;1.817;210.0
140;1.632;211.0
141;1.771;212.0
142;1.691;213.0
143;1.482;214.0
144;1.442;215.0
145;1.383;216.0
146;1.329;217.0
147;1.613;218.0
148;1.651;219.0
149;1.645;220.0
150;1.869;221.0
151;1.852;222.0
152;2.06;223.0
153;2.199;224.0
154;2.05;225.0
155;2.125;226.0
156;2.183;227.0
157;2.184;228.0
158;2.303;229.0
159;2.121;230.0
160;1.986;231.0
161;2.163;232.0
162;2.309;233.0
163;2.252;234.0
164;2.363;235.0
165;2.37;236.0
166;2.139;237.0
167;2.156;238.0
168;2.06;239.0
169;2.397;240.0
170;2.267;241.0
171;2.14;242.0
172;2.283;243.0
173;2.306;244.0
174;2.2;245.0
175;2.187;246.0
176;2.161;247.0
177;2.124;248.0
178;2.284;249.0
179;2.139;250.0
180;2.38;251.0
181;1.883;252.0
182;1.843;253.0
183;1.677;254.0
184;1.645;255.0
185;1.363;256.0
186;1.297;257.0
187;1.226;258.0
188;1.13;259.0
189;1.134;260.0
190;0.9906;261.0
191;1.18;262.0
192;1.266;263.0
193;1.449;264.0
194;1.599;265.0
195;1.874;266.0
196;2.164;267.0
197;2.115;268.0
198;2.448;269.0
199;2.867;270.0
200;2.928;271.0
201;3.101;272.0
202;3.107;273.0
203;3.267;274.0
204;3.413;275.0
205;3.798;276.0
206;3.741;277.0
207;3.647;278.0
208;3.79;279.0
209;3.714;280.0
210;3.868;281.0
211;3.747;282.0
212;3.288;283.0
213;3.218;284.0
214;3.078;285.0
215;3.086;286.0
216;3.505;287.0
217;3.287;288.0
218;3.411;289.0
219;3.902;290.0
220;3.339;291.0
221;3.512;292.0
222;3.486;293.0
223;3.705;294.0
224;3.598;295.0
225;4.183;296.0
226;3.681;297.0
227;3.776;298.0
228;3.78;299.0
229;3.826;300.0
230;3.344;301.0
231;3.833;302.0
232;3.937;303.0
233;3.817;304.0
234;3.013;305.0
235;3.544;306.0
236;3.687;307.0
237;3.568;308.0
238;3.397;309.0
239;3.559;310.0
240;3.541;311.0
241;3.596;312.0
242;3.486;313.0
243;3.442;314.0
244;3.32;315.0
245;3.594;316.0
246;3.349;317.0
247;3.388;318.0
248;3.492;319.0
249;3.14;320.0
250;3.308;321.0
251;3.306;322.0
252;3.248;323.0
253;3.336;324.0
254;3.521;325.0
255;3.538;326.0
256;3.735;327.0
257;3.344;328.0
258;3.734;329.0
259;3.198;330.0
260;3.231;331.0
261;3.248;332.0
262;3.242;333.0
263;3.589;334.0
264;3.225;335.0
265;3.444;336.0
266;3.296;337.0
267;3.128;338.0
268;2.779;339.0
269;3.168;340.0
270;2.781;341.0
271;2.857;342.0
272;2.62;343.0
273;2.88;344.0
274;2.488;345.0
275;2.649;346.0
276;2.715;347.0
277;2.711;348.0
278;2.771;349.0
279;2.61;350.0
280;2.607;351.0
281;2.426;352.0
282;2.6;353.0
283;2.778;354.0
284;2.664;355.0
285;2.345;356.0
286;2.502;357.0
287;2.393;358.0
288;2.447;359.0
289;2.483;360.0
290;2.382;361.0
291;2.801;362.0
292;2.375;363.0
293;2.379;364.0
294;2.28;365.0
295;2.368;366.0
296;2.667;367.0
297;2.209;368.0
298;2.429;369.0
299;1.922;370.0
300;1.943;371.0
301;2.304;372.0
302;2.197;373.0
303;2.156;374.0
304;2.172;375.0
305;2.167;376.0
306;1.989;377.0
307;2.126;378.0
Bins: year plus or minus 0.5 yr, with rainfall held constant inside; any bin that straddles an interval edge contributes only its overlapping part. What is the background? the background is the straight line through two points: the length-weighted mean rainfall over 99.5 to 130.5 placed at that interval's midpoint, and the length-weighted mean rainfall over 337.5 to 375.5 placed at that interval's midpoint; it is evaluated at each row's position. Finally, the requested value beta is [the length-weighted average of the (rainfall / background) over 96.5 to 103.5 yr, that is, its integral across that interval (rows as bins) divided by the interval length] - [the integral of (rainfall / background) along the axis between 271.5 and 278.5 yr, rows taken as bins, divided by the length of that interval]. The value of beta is -0.5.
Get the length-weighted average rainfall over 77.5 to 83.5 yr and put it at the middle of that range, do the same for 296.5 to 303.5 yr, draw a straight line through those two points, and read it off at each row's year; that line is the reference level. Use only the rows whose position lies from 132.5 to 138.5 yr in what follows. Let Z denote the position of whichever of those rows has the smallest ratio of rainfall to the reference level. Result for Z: 137.0 yr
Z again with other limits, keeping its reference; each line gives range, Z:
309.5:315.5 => 315.0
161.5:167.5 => 164.0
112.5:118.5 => 118.0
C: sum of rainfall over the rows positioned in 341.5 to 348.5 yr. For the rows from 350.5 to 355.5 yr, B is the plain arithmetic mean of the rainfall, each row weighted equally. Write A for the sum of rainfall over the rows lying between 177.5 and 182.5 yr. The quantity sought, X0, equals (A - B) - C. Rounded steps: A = 11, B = 2.6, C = 19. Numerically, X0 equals -11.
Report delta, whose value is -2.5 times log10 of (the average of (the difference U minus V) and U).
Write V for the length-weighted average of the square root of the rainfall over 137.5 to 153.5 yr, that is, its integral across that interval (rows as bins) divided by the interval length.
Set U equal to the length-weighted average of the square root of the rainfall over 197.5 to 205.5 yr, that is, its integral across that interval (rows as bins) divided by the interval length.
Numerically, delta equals 0.4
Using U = 1.42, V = 1.48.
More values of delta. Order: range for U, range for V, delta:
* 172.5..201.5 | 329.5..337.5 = 0.7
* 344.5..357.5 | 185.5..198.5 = 0.1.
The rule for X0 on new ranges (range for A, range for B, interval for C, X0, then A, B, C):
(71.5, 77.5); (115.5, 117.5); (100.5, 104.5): 3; 13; 2.0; 8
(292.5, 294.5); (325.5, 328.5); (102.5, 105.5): -3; 7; 3.5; 6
